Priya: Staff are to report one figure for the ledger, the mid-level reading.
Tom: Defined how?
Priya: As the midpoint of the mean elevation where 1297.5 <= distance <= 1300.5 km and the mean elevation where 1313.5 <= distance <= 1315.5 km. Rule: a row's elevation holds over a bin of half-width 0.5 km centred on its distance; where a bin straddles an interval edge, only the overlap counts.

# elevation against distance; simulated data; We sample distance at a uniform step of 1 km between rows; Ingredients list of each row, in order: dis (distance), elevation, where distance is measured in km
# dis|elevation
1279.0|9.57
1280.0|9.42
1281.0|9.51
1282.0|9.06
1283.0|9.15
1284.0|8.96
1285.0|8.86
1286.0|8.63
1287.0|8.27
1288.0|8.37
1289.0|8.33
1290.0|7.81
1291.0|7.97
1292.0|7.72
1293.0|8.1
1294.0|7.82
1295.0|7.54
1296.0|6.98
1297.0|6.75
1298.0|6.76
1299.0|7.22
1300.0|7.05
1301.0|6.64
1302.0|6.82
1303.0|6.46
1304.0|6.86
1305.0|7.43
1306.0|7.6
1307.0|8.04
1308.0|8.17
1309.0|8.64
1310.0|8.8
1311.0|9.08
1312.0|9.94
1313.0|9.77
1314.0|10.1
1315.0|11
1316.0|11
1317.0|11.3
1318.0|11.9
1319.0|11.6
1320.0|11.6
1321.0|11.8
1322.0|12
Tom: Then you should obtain 8.8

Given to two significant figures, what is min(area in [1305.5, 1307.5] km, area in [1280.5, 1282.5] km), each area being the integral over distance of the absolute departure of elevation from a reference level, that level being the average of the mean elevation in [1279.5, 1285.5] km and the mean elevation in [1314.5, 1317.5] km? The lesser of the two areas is 1.7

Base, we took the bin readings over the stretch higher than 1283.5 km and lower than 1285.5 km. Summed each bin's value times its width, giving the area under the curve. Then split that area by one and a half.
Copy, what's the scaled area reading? 12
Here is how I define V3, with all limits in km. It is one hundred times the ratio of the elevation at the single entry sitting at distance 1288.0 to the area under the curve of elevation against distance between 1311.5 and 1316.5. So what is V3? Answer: 16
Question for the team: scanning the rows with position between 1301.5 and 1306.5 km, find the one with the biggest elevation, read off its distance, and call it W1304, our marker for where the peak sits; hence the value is 1306.0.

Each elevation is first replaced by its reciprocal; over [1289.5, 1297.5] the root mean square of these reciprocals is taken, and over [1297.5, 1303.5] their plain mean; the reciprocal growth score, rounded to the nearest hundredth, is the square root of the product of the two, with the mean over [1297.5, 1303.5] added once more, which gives 0.29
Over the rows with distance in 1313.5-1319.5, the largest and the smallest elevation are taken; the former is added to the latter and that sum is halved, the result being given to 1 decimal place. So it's 11.0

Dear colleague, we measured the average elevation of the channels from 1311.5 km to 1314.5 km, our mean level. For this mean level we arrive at 9.9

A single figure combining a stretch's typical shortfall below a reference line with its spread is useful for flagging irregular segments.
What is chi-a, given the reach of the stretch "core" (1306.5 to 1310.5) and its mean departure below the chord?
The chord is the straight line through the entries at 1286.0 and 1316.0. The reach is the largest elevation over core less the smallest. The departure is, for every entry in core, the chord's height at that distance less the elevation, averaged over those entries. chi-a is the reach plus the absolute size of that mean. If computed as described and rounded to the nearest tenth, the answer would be 2.8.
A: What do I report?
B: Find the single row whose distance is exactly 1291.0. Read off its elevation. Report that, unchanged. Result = 7.97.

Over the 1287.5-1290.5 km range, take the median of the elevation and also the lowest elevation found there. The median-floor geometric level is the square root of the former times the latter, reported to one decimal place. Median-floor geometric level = 8.1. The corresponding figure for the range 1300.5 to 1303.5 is 6.5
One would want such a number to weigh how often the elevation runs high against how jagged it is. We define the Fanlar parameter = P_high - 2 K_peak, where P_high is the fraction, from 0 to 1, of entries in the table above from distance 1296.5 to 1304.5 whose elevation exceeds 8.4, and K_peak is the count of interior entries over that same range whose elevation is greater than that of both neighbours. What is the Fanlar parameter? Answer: -4.0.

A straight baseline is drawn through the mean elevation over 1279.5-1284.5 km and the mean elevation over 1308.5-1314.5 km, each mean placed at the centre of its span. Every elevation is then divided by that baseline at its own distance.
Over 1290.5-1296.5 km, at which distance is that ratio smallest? 1296.0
